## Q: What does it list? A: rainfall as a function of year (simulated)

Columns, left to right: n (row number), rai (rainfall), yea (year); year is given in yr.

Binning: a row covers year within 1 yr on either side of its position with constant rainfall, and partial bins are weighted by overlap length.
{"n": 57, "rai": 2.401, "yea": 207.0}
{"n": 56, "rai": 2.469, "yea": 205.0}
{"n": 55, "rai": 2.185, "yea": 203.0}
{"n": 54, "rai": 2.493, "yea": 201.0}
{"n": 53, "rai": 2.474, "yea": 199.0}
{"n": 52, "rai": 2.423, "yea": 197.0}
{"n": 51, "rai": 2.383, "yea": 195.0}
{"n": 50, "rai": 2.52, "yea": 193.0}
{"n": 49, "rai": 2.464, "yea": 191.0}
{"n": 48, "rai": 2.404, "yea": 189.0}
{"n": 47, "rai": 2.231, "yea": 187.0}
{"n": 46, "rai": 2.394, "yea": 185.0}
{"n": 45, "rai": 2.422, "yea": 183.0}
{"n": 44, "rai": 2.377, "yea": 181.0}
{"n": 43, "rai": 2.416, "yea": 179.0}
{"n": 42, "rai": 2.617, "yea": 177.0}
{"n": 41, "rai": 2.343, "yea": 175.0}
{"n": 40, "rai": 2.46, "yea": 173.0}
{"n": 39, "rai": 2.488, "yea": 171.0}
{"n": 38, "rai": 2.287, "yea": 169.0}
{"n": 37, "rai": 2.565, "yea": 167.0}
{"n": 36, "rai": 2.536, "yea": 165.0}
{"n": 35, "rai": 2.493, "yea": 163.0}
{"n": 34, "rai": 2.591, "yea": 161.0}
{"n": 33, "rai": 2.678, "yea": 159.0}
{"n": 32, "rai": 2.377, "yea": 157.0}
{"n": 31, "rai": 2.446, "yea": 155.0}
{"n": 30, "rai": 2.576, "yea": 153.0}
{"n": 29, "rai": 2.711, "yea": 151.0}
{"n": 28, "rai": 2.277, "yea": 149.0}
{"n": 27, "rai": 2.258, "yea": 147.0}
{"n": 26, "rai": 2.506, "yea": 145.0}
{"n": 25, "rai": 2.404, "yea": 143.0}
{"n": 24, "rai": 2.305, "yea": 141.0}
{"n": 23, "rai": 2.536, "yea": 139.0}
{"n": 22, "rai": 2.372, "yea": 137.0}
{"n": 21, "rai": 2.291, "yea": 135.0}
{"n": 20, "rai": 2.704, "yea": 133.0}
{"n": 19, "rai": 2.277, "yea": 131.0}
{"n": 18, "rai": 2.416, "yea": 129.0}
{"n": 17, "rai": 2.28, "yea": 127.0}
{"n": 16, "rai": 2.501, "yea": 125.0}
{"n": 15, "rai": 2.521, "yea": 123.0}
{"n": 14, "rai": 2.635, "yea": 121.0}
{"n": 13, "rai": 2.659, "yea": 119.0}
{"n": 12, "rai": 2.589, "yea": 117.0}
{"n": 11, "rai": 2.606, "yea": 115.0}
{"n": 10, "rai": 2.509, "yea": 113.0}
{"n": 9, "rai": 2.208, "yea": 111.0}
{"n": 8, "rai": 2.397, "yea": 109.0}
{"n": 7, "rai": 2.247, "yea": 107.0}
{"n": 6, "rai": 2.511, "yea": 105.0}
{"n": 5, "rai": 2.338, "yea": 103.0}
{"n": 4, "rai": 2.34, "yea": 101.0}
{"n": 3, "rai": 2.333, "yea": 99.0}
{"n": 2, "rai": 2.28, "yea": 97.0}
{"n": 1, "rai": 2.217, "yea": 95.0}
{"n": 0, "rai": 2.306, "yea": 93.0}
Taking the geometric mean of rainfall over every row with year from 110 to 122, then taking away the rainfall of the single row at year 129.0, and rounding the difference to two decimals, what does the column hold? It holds 0.11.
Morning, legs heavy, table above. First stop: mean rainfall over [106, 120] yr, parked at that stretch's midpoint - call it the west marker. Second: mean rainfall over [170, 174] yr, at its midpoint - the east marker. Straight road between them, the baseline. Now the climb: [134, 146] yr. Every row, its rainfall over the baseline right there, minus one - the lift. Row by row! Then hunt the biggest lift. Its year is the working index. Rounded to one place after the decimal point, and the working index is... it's 139.0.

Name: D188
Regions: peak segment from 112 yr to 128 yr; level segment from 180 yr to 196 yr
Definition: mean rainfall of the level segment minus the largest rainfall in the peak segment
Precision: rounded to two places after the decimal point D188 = -0.26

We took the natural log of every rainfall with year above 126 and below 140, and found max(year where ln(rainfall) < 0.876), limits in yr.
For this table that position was 137.0 yr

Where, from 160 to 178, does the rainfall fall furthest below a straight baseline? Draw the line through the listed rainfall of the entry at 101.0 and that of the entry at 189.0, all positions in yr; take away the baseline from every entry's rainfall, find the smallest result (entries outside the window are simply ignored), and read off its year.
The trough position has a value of 169.0 yr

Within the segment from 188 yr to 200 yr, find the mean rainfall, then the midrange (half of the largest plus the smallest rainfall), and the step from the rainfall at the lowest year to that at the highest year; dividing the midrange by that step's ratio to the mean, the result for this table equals 86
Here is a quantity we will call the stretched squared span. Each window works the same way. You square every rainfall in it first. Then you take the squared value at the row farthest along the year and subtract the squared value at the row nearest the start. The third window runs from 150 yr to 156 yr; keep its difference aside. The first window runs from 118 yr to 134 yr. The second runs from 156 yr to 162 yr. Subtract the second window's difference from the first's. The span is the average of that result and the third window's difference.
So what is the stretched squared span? -1.1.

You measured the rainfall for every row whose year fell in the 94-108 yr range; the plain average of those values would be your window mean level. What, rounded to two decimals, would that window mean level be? 2.32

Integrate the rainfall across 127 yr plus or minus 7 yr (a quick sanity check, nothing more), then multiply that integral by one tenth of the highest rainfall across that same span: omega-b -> 9.4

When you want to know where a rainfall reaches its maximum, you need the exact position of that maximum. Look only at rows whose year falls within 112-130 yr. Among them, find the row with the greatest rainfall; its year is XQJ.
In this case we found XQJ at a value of 119.0 yr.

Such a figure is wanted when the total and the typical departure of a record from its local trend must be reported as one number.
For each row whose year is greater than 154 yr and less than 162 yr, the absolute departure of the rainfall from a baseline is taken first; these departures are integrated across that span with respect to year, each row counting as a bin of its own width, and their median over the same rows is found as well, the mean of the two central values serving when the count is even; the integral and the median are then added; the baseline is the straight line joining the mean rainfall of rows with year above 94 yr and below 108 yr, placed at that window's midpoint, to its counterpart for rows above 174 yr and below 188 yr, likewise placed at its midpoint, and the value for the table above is 1.3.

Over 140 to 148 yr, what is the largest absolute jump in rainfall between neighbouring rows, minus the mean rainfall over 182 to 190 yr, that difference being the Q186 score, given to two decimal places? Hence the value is -2.11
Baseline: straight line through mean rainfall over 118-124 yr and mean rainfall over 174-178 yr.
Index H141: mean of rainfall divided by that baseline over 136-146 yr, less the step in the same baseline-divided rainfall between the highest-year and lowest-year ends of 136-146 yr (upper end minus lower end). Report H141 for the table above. 0.89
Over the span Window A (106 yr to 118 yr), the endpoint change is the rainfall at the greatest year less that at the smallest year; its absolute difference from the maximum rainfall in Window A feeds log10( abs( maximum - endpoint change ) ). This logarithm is 0.355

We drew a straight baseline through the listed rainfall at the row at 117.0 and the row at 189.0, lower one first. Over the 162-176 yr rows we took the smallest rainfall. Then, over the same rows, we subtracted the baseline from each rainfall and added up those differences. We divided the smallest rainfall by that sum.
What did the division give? -145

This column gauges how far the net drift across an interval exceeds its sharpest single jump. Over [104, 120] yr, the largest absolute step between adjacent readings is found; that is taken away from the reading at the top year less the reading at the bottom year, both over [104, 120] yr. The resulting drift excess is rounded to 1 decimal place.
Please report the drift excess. -0.2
